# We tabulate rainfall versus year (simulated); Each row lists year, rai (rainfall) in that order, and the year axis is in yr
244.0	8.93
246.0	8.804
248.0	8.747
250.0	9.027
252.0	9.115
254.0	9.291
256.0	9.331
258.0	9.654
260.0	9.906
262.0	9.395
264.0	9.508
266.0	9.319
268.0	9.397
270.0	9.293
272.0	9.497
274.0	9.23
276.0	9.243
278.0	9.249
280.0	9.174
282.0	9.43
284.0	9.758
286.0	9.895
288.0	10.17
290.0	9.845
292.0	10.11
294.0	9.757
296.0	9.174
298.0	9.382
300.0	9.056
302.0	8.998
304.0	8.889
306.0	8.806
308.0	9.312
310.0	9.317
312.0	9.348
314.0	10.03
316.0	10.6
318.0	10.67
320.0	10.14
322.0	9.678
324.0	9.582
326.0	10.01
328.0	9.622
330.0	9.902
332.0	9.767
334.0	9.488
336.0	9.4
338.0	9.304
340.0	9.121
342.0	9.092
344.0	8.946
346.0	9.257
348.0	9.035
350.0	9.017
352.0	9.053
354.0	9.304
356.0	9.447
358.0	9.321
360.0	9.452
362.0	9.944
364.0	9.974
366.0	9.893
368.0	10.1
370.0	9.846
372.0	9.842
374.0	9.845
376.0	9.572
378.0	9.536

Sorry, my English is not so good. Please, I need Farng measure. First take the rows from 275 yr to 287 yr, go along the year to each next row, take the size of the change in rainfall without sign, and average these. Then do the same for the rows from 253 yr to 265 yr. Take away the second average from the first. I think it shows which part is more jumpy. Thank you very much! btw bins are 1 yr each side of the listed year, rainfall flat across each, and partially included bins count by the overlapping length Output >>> -0.09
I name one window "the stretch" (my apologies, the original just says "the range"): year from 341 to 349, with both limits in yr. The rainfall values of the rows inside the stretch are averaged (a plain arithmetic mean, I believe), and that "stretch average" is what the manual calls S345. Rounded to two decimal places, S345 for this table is 9.08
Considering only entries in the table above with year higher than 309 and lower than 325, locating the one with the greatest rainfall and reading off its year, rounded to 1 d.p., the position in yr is 318.0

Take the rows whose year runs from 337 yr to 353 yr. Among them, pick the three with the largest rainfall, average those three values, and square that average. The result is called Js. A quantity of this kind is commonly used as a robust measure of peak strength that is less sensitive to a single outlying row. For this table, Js 85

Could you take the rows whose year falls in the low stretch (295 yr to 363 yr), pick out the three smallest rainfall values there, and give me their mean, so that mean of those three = 8.9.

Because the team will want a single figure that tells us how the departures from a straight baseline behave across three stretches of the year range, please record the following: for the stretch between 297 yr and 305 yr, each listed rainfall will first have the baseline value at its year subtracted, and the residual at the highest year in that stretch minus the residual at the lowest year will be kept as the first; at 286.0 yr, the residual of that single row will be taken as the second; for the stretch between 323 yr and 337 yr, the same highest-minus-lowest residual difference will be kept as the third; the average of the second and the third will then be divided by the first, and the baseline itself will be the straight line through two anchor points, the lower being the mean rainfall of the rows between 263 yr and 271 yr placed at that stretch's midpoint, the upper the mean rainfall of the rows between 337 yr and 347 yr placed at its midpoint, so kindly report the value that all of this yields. -0.5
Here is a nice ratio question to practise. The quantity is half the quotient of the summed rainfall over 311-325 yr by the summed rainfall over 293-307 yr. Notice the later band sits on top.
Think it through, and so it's 0.547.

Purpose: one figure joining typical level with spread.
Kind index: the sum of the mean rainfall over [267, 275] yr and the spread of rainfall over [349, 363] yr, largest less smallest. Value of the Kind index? 10.3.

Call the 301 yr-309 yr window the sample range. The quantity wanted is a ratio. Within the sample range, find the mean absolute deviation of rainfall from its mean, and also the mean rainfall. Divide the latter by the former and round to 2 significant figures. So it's 58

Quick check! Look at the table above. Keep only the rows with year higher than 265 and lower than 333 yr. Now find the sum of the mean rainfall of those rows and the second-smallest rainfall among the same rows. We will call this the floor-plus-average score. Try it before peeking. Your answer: 18.5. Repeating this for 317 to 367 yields 18.6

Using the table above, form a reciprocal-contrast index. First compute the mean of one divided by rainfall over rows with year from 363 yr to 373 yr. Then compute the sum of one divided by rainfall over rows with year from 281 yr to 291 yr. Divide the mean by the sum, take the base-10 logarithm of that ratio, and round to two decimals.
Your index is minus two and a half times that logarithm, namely 1.76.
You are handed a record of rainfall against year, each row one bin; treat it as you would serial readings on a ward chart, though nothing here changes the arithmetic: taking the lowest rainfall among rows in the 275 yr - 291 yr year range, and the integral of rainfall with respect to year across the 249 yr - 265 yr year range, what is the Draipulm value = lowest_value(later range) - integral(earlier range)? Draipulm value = -141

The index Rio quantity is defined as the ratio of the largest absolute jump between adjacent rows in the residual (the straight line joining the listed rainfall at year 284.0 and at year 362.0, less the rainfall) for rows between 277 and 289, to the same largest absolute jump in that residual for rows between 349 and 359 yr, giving 1.3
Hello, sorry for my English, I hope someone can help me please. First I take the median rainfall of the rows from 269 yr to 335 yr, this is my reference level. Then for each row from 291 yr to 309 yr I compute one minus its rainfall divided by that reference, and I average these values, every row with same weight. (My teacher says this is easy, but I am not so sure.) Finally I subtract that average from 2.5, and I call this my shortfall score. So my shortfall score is 2.48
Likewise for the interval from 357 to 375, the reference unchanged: 2.53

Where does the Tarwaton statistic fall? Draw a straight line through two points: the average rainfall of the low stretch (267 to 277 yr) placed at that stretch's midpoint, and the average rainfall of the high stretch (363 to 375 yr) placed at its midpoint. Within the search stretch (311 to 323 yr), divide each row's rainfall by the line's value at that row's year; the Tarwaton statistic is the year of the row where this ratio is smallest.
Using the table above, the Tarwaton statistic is 312.0 yr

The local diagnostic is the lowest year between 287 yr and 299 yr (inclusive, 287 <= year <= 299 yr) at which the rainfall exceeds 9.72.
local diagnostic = 288.0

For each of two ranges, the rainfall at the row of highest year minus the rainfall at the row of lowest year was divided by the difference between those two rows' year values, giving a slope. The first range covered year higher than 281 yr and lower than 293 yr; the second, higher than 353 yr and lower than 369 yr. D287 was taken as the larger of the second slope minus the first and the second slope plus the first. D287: 0.12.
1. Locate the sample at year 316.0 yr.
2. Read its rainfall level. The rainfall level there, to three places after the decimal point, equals 10.600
